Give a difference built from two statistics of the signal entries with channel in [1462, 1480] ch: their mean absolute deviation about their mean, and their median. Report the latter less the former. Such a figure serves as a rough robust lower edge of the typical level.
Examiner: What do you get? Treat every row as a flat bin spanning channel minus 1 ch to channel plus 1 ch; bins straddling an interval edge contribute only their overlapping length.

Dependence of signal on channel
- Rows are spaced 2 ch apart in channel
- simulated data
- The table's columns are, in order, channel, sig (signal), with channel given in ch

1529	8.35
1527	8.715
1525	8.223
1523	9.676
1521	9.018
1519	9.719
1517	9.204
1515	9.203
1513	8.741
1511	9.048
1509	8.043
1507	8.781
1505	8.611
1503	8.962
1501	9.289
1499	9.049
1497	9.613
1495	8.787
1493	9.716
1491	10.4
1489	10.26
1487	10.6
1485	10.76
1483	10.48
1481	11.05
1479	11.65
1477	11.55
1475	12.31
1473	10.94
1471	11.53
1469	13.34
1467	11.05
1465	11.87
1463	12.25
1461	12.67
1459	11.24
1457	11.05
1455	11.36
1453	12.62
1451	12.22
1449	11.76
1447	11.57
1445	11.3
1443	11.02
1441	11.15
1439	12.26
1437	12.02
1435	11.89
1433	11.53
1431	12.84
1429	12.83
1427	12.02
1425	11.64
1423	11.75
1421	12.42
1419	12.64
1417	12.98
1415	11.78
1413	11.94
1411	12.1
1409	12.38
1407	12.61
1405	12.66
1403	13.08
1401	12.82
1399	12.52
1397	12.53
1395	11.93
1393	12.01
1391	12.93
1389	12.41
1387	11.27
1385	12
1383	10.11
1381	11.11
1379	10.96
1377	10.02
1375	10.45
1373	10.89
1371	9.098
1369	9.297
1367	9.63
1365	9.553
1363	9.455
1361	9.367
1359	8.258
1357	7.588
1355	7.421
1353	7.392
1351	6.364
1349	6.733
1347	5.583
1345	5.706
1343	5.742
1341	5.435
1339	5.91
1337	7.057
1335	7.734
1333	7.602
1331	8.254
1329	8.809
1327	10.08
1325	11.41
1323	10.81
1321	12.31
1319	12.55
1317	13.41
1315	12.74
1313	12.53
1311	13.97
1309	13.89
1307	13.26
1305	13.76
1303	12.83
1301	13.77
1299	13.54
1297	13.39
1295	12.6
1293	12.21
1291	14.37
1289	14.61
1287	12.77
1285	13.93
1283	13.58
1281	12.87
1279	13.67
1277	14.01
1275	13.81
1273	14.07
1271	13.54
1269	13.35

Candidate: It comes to 11.1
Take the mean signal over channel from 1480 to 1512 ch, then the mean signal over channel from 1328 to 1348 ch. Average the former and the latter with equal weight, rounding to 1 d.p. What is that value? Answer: 8.2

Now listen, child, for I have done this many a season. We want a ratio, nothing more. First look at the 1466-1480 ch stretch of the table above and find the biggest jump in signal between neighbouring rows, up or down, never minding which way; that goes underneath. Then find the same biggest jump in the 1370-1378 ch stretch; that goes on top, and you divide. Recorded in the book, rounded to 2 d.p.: 0.78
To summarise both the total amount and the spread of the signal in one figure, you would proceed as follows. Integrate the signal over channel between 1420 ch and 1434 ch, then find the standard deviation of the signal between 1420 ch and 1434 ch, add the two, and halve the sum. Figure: 85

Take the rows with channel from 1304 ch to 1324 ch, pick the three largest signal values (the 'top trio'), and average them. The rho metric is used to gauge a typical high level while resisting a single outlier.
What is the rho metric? 13.9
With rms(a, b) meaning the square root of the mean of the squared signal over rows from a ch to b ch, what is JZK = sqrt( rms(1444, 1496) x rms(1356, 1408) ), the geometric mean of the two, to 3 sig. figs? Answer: 11.2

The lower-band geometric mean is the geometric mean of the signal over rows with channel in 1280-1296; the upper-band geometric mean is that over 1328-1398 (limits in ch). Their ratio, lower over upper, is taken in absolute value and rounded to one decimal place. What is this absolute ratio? 1.5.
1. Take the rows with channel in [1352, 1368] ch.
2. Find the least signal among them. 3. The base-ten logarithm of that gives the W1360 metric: 0.87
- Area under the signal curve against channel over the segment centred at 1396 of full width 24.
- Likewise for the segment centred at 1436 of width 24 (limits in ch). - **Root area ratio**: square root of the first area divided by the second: 1.02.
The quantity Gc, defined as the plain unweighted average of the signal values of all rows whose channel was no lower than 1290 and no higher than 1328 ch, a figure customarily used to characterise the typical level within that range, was 13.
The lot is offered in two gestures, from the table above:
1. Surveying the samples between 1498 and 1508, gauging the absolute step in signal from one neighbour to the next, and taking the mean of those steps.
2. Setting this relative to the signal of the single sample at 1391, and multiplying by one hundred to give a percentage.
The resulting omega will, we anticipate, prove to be 2.1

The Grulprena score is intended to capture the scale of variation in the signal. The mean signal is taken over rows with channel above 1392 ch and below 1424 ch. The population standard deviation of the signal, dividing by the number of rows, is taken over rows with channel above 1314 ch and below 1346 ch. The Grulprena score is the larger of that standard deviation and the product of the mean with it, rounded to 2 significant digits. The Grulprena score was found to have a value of 34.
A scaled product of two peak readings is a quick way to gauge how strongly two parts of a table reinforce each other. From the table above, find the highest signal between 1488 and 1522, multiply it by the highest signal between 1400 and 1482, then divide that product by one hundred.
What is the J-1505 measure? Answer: 1.4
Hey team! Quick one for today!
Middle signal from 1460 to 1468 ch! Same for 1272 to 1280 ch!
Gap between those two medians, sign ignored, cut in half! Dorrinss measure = 0.9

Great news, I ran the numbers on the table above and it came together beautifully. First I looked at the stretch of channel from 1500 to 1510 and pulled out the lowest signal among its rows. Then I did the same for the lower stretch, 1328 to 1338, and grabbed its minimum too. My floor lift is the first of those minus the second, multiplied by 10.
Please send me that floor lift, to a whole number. 10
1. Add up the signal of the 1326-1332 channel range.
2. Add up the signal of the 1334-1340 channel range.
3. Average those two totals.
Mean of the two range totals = 23.9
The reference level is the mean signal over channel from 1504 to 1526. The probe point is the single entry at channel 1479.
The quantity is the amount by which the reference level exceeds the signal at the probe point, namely -2.7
